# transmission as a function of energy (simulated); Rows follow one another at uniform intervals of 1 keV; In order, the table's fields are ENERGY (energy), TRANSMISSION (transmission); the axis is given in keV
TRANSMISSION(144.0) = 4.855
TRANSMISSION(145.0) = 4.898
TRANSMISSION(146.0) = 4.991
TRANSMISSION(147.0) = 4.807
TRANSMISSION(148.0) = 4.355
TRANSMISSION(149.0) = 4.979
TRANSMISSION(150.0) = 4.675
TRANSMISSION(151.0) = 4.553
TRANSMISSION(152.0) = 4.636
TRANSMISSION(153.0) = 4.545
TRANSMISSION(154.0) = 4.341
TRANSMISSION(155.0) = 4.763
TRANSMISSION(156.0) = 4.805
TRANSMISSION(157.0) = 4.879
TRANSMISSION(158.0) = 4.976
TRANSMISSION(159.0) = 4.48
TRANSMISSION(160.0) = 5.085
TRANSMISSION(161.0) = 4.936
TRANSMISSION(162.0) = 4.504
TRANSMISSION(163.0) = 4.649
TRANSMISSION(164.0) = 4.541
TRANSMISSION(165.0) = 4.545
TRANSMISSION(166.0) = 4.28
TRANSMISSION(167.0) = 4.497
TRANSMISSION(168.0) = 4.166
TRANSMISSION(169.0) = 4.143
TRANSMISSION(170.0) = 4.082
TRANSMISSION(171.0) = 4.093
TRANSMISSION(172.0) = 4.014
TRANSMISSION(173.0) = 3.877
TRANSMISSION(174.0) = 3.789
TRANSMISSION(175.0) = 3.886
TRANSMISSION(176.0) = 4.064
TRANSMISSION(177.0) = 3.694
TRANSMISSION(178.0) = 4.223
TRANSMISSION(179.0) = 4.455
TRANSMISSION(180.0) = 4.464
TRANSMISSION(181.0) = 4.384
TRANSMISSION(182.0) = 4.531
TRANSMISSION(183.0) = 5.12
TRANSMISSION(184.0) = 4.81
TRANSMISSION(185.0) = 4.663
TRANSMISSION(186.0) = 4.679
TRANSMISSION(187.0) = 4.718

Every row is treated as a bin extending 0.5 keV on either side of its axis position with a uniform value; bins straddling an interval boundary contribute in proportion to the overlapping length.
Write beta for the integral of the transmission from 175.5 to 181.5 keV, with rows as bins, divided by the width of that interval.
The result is 4.2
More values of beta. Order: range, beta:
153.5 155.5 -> 4.6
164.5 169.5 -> 4.3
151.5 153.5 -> 4.6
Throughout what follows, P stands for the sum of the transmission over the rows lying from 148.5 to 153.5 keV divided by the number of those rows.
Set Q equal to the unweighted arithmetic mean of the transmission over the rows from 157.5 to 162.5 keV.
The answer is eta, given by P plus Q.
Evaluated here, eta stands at 9.5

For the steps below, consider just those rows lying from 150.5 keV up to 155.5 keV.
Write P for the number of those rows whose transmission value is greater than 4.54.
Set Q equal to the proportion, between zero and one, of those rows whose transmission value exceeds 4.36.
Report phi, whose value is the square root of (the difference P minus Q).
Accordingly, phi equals 1.8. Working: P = 4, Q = 0.80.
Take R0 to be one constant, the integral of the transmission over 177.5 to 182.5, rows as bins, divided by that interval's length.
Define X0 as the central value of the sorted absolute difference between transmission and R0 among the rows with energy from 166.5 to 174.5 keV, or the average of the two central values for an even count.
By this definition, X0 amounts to 0.32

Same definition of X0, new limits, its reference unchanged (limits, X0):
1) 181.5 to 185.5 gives 0.33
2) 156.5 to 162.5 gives 0.50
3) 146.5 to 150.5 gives 0.33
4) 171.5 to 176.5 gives 0.53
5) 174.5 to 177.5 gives 0.53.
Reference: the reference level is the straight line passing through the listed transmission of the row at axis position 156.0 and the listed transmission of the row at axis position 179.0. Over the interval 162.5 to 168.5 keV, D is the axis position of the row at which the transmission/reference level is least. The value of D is 168.0 keV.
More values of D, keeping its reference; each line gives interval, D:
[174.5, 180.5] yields 177.0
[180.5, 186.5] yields 181.0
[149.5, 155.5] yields 154.0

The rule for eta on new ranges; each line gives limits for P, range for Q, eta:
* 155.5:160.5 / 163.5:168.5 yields 9.3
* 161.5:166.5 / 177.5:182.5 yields 8.9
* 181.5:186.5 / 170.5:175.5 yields 8.7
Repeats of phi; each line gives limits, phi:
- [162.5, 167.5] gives 1.5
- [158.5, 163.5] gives 1.4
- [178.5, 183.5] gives 0.0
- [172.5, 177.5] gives 0.0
